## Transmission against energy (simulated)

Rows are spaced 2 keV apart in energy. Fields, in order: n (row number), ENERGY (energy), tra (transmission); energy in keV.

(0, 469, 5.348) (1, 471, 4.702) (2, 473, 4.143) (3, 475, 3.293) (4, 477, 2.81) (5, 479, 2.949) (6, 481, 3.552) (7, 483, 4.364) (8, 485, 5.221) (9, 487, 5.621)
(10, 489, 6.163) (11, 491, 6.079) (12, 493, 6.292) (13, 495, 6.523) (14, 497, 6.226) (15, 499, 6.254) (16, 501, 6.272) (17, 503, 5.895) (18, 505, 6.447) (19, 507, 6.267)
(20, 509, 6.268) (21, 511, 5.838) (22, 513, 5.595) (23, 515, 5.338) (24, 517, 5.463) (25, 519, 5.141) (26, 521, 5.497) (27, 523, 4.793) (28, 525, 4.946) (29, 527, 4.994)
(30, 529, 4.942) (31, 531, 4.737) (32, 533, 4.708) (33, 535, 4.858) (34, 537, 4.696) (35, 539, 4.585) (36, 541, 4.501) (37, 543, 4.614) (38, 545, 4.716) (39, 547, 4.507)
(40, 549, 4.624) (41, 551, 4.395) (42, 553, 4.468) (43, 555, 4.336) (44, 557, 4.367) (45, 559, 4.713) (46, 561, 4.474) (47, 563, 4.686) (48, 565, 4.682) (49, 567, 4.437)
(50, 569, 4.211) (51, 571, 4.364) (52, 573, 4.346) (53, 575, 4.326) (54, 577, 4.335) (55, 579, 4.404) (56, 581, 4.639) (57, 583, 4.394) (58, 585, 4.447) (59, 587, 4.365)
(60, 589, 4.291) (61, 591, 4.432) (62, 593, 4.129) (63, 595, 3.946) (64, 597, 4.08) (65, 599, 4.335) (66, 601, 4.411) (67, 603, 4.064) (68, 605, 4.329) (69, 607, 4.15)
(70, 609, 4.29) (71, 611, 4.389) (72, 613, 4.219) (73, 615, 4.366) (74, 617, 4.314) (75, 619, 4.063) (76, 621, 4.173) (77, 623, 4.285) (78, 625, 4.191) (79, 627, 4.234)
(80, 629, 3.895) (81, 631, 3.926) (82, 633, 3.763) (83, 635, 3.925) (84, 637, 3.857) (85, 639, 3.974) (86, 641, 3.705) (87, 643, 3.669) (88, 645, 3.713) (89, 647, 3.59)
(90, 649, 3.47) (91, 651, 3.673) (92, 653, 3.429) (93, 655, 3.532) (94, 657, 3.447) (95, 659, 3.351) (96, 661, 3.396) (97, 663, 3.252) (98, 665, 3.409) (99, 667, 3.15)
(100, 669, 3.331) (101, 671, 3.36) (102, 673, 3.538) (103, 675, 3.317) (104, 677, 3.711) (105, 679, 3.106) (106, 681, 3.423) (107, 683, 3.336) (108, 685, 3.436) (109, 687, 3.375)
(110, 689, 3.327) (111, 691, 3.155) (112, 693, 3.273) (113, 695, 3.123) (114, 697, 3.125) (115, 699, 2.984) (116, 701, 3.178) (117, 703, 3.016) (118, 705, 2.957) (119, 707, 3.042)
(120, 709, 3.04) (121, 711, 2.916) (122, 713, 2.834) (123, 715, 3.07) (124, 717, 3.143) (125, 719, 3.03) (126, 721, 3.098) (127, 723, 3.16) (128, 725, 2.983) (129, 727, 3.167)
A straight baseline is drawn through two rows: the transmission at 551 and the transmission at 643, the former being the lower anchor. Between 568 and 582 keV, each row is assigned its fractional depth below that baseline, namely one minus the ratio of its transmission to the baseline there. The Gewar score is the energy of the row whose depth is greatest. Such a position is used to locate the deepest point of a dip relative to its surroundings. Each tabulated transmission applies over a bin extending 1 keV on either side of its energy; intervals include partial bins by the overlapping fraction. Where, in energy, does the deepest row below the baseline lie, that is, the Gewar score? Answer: 569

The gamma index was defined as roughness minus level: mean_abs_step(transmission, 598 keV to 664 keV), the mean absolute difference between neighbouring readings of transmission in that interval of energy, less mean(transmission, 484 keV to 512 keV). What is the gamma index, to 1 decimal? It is -6.0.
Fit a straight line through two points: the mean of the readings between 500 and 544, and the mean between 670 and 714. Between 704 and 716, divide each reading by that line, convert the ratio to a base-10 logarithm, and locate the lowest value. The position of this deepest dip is 713 keV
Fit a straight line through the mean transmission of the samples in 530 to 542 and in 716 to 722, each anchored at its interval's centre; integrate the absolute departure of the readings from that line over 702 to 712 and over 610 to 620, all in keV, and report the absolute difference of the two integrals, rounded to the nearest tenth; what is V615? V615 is 0.8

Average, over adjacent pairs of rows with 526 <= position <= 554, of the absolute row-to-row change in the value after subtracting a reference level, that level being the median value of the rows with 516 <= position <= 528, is 0.13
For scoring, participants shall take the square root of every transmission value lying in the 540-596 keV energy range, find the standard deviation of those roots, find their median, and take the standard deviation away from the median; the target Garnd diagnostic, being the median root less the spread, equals 2.06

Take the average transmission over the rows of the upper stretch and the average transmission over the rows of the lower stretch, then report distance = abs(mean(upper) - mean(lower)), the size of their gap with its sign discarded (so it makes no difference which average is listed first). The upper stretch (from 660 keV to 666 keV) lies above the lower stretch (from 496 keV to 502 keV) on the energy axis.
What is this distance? 2.90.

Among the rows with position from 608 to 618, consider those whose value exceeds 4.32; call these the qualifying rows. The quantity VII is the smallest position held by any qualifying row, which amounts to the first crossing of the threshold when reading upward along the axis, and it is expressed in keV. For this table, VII 611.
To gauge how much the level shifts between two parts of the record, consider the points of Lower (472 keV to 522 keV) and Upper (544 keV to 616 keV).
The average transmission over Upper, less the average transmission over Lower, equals -1.0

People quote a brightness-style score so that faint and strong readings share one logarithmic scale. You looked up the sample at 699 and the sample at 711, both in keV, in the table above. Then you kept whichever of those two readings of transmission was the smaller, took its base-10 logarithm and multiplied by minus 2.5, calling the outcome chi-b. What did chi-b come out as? -1.16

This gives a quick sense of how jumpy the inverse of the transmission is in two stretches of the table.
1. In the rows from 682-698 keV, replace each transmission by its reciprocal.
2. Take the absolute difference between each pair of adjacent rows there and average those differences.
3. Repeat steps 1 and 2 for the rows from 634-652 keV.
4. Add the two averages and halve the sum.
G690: 0.0088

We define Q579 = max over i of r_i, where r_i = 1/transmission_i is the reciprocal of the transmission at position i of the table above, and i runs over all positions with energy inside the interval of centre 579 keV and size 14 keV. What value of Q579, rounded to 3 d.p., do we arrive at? 0.231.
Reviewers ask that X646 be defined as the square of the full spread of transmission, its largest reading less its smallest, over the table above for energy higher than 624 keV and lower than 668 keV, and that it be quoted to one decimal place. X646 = 1.2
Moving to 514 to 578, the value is 1.7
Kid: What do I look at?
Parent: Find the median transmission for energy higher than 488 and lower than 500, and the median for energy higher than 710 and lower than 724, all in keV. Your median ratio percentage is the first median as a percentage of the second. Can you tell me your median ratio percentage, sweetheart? 203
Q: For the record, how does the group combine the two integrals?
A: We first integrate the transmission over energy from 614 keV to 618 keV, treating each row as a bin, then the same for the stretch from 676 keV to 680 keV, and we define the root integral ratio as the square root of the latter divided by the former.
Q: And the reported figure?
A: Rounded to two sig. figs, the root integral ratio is 0.89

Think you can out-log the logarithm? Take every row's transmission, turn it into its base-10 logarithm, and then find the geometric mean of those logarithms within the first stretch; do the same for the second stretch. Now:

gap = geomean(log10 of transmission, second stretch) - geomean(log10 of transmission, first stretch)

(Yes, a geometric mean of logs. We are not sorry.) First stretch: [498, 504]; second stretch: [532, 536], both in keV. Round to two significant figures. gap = -0.11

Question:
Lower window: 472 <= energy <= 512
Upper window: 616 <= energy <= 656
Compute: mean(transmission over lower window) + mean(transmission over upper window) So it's 9.2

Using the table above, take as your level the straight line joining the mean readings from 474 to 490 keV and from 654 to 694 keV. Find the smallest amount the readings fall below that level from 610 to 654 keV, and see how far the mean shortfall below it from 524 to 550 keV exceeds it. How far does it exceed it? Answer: 0.01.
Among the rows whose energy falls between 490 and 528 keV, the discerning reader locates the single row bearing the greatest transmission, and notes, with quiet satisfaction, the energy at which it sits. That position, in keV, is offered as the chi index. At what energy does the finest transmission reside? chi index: 495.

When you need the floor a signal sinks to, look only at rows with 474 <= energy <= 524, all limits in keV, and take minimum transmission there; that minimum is 2.81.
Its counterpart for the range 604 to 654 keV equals 3.429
